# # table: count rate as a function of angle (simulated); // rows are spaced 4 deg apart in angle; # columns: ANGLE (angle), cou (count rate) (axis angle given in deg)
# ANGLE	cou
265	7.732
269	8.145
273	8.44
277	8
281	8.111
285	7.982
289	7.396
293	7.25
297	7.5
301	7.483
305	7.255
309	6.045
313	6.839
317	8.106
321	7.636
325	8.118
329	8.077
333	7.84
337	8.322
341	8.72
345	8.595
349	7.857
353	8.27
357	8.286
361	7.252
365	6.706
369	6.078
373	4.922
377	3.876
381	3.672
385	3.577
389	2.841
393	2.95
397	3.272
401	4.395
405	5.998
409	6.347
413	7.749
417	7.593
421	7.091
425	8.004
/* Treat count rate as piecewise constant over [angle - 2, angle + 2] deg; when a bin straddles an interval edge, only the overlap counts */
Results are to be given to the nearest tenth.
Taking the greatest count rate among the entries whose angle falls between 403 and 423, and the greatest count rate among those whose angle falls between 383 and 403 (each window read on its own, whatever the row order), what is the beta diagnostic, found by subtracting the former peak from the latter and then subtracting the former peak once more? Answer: -11.1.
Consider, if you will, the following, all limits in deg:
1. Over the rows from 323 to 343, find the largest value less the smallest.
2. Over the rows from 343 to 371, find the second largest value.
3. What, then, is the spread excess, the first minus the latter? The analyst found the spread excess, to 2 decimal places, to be -7.41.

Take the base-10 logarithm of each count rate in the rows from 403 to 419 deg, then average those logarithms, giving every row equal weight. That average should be 0.838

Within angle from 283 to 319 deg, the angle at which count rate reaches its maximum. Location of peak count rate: 317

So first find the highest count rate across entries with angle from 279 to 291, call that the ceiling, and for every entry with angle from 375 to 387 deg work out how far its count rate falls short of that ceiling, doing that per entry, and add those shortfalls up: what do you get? 13.2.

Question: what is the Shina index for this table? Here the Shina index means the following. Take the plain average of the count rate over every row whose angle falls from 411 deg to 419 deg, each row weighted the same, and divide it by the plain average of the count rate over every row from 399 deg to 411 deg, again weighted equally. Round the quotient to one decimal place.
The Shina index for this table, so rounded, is 1.4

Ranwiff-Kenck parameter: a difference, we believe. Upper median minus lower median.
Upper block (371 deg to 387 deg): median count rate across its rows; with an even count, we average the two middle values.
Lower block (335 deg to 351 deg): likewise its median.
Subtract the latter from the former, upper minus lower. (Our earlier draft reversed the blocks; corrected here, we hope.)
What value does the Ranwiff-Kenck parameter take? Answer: -5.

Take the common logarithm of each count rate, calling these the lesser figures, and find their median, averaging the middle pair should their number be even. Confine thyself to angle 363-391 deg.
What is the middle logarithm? 0.588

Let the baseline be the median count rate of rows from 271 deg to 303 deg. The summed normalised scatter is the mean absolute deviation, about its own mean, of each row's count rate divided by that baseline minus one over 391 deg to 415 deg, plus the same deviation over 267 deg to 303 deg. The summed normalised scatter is 0.25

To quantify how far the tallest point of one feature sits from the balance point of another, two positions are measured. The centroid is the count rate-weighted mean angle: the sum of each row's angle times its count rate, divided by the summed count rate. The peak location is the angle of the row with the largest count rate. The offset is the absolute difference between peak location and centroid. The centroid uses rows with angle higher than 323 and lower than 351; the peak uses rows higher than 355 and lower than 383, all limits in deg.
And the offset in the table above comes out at 19.9 deg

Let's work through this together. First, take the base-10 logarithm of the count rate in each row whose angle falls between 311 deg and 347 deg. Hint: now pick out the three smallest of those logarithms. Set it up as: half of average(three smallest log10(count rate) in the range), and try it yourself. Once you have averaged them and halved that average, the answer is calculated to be 0.44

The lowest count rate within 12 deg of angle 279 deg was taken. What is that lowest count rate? 7.396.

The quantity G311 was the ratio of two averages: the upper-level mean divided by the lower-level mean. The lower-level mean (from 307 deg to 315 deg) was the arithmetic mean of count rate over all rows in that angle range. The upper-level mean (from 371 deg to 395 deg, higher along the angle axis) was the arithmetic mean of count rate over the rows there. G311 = 0.56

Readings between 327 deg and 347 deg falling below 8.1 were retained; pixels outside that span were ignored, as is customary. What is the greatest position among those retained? 333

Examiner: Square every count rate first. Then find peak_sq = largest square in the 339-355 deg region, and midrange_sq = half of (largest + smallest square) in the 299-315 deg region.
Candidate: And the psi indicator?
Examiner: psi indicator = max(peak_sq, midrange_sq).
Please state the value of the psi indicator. 76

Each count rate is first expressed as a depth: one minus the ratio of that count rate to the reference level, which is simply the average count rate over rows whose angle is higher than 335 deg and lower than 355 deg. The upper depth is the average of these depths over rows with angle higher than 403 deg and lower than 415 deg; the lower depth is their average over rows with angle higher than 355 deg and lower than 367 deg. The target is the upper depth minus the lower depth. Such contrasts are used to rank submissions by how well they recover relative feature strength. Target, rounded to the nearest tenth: 0.1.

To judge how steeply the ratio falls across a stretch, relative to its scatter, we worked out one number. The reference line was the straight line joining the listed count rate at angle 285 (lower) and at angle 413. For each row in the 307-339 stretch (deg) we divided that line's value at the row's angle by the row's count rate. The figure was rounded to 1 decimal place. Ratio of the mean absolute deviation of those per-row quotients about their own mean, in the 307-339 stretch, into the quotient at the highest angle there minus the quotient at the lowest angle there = -3.9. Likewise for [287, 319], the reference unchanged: -1.5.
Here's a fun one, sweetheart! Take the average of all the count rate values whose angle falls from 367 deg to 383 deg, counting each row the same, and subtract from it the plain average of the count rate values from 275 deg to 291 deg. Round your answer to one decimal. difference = -3.2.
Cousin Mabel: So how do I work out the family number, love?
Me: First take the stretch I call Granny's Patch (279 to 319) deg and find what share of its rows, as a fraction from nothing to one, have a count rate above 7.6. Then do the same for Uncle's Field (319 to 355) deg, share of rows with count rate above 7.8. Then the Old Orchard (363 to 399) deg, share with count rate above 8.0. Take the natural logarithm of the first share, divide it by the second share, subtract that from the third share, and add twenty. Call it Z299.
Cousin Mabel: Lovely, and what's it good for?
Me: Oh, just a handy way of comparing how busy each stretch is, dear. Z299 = 21.4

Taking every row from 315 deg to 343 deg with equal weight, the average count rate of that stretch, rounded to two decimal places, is 8.12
